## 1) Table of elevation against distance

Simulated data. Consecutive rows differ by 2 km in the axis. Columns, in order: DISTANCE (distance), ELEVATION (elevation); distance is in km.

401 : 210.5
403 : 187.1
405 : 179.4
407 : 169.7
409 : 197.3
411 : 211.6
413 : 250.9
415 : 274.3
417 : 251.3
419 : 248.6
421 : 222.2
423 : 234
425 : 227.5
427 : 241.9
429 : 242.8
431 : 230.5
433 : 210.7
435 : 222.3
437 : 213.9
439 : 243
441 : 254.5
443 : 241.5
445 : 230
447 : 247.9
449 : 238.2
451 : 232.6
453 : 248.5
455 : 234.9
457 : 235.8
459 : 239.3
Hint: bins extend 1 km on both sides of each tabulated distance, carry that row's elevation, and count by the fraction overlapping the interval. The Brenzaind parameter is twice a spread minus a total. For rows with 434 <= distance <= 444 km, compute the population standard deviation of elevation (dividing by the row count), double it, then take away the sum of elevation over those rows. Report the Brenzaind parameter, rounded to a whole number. -1146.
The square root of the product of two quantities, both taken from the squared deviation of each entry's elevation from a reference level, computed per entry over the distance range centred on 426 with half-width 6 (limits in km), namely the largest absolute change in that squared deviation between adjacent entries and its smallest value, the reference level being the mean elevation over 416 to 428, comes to 54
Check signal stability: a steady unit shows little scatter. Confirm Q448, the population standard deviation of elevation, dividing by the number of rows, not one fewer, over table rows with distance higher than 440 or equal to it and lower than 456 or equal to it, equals 8.1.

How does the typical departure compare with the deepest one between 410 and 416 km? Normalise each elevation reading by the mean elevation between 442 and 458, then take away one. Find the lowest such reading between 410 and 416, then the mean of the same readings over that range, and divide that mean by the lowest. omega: -0.26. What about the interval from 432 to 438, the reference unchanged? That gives 0.82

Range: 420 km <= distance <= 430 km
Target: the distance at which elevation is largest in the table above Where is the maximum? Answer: 429 km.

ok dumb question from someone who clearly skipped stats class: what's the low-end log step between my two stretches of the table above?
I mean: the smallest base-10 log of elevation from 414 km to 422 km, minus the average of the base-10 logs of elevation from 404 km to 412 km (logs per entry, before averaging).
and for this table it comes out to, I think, 0.07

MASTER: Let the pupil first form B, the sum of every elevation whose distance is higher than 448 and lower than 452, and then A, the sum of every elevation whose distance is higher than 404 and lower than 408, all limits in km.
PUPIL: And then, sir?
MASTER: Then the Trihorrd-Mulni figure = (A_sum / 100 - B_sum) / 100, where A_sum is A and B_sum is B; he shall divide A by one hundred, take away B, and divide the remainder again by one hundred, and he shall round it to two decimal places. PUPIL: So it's -4.67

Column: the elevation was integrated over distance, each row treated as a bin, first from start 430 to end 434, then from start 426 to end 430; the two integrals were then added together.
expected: 1852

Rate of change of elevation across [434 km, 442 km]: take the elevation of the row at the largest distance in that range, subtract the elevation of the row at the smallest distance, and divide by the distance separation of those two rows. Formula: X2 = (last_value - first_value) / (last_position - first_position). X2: 5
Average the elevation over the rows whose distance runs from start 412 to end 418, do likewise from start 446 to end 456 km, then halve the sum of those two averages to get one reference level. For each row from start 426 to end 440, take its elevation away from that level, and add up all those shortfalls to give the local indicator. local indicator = 142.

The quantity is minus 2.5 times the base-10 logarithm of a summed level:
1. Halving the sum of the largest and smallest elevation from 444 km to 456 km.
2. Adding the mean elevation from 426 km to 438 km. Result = -6.67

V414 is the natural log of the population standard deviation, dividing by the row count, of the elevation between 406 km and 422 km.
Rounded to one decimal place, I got 3.5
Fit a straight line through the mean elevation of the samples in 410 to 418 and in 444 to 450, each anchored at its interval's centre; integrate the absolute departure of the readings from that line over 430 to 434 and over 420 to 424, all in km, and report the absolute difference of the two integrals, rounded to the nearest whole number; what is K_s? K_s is 20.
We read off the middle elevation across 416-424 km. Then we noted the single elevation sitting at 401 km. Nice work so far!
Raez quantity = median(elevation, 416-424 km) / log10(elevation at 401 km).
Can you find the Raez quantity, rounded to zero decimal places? 104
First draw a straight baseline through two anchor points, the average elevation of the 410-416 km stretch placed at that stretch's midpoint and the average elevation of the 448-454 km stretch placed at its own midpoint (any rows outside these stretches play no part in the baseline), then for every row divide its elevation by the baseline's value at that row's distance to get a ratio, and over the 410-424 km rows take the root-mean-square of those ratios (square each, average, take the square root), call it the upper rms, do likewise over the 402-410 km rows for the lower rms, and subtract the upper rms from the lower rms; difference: -0.25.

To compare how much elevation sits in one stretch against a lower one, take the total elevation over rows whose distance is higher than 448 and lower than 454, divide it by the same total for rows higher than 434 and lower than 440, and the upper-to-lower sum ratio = 1.06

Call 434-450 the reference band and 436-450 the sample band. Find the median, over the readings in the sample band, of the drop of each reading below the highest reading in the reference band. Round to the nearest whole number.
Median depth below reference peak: 13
